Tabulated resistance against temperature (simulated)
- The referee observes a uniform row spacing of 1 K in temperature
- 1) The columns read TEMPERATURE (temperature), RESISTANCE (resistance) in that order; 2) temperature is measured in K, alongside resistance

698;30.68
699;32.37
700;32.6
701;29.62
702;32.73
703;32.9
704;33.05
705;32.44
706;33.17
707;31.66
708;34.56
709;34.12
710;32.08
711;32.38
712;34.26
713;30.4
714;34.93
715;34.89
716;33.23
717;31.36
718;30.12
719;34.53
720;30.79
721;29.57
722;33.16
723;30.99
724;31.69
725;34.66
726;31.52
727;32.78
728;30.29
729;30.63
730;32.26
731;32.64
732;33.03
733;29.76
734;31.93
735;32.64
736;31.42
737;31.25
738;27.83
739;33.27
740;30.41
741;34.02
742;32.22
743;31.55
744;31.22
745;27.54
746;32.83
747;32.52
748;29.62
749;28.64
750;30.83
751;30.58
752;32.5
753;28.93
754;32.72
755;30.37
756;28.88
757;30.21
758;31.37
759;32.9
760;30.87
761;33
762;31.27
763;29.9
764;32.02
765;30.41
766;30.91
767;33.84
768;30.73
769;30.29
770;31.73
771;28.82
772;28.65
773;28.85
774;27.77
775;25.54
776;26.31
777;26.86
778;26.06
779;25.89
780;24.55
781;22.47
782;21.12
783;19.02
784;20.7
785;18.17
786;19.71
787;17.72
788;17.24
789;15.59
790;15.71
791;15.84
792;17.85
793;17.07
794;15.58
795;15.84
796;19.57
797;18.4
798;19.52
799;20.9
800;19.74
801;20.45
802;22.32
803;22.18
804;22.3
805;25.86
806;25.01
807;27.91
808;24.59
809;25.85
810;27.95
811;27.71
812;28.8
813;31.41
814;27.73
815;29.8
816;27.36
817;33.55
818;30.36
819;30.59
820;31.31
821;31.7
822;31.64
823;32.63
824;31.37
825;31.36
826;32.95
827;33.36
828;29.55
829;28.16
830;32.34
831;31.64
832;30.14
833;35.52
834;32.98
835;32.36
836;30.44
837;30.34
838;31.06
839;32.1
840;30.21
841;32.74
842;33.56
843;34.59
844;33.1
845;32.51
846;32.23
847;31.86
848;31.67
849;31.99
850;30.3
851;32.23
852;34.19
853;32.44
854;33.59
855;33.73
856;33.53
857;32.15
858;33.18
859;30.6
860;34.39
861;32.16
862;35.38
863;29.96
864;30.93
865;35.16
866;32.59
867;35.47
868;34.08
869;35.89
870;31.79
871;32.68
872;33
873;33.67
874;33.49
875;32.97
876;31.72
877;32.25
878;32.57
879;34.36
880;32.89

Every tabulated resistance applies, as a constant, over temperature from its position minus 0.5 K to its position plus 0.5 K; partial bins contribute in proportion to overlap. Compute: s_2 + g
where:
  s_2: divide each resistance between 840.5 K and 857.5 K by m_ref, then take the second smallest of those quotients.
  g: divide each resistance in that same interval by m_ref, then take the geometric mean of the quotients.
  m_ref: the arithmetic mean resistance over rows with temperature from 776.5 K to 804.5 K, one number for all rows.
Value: 3.23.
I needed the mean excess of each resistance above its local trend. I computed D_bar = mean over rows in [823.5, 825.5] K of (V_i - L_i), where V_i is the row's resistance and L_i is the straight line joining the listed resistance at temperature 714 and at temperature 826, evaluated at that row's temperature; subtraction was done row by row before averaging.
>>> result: -1.6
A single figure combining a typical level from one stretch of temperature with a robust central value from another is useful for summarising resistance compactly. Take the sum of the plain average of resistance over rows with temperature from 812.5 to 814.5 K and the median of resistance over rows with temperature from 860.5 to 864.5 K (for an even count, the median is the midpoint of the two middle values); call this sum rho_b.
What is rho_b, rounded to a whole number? 61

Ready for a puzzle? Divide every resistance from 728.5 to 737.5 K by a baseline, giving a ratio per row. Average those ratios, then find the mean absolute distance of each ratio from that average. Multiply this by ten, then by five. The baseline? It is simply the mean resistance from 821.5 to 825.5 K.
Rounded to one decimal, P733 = 1.3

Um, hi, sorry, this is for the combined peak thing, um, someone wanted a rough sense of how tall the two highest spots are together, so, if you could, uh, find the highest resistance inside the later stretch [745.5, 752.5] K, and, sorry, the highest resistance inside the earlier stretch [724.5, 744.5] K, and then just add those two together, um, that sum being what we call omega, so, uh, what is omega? 67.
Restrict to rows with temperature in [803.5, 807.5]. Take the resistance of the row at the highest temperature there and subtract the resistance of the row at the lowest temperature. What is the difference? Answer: 6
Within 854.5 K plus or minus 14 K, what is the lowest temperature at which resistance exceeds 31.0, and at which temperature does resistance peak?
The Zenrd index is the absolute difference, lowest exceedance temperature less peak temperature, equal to 26 K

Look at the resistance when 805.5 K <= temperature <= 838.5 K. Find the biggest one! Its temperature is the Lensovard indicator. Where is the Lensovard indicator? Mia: 833 K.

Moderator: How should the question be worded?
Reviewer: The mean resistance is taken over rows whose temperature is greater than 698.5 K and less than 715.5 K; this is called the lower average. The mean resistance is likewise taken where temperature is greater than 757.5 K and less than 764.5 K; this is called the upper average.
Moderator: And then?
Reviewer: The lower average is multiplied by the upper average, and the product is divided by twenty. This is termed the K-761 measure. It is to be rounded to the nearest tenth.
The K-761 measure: 51.9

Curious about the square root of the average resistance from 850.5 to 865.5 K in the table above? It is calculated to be 5.74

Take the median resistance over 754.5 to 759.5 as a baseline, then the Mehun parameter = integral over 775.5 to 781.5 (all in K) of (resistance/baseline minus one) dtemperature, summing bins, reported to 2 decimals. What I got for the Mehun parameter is -0.99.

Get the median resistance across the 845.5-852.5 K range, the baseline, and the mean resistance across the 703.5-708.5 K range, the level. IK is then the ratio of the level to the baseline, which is 1.03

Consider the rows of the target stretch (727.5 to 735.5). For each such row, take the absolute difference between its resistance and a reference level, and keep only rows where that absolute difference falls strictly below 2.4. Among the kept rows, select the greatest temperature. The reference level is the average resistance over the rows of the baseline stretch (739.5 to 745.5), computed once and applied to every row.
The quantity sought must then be 735 K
